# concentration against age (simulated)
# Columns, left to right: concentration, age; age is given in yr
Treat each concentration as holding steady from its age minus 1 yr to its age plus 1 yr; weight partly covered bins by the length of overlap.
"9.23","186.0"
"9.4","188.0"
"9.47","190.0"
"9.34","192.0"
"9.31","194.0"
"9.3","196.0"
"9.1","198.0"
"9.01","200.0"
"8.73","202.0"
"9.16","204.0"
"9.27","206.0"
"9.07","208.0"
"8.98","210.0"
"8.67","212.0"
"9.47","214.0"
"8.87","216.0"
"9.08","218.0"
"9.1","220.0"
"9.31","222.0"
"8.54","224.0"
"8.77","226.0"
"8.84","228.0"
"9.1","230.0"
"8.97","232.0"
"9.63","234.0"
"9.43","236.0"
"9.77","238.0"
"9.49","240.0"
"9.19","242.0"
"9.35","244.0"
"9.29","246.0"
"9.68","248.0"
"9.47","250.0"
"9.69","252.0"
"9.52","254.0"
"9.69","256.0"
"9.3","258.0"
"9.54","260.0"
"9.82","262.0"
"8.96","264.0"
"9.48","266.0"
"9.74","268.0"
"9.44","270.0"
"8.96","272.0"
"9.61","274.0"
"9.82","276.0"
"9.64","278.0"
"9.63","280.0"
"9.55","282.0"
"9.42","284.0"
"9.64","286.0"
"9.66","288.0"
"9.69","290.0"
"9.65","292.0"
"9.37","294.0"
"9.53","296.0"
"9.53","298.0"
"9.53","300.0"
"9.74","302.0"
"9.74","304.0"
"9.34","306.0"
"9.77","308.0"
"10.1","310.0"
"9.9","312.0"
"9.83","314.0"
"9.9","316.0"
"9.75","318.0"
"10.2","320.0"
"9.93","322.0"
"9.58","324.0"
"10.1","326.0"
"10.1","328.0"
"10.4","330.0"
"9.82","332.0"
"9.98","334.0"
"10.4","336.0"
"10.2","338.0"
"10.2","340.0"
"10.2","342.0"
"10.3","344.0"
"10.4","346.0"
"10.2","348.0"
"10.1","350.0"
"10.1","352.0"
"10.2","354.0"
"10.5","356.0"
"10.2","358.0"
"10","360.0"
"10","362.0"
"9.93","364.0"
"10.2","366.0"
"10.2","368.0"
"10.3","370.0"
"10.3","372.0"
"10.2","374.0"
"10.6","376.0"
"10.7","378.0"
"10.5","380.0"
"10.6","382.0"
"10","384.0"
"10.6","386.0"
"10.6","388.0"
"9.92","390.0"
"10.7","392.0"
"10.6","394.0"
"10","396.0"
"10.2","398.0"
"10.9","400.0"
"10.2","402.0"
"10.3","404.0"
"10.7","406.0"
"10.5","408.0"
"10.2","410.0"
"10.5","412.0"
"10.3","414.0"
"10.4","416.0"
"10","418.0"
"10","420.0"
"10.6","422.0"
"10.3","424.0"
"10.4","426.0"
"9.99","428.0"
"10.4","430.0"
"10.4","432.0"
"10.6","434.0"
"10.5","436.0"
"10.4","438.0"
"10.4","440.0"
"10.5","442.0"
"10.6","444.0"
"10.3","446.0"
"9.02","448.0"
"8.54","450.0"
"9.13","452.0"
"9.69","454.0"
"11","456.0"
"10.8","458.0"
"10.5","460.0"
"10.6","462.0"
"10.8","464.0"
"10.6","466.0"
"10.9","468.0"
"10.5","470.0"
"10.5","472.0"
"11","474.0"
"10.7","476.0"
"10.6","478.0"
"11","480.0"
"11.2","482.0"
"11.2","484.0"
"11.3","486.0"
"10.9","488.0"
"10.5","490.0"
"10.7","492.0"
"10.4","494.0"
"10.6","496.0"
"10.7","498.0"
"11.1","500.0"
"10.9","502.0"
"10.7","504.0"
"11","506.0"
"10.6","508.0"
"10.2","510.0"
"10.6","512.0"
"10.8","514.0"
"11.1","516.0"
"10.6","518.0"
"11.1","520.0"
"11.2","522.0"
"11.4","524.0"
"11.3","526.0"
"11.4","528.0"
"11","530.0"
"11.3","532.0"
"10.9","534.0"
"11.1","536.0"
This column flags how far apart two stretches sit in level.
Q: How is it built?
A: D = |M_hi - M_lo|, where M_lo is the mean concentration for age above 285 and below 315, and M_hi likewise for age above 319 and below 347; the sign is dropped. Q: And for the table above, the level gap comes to 0.5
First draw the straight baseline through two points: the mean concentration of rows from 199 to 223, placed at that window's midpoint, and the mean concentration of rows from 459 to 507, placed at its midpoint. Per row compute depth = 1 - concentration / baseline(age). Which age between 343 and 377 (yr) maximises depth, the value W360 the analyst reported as 364.0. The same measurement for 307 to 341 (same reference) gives 324.0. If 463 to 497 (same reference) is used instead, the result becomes 494.0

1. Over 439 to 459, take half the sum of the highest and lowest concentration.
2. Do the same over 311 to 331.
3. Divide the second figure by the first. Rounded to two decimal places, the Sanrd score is 1.02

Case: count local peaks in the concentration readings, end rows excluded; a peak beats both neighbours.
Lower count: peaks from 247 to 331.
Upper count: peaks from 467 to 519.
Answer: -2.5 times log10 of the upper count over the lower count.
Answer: 0.4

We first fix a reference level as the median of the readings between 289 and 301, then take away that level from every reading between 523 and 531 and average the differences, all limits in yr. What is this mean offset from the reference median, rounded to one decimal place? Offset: 1.7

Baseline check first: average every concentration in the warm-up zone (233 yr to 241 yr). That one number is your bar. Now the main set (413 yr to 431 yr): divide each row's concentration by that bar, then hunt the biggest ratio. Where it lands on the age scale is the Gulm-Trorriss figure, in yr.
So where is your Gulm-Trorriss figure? 422.0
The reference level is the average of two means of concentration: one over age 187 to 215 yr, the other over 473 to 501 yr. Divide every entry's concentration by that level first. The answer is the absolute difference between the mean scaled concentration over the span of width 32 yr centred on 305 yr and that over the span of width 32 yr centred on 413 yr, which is 0.0620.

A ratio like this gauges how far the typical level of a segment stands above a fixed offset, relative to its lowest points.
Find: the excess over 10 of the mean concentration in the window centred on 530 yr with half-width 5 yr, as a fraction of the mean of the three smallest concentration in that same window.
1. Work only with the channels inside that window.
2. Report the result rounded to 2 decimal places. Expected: 0.11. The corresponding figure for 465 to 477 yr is 0.07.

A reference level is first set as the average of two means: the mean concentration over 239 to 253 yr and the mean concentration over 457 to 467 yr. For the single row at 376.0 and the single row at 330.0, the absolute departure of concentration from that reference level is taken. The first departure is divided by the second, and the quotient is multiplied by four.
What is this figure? 6.3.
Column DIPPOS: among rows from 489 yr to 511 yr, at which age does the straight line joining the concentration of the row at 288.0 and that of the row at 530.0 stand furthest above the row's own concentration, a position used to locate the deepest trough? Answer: 510.0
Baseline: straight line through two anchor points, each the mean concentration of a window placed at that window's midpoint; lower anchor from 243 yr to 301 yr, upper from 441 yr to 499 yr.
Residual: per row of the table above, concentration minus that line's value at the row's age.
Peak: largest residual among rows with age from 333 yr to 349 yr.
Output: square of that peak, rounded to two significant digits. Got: 0.31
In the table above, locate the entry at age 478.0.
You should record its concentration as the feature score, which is 10.6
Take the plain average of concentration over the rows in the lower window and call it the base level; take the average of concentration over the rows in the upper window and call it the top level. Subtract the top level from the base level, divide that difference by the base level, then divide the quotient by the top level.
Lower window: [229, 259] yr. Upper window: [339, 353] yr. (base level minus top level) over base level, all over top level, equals -0.0081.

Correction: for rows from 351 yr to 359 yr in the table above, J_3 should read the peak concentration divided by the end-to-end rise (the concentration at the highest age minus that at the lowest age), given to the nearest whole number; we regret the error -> 105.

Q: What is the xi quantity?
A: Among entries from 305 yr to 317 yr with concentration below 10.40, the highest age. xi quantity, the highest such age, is 316.0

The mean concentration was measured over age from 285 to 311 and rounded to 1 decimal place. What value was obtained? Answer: 9.6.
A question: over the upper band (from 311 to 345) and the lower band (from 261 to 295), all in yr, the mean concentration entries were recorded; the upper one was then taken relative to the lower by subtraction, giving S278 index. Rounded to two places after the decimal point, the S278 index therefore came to 0.51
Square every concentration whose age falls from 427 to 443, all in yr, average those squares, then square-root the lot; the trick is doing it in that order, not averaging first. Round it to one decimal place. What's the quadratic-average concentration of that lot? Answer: 10.4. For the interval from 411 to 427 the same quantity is 10.3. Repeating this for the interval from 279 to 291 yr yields 9.6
